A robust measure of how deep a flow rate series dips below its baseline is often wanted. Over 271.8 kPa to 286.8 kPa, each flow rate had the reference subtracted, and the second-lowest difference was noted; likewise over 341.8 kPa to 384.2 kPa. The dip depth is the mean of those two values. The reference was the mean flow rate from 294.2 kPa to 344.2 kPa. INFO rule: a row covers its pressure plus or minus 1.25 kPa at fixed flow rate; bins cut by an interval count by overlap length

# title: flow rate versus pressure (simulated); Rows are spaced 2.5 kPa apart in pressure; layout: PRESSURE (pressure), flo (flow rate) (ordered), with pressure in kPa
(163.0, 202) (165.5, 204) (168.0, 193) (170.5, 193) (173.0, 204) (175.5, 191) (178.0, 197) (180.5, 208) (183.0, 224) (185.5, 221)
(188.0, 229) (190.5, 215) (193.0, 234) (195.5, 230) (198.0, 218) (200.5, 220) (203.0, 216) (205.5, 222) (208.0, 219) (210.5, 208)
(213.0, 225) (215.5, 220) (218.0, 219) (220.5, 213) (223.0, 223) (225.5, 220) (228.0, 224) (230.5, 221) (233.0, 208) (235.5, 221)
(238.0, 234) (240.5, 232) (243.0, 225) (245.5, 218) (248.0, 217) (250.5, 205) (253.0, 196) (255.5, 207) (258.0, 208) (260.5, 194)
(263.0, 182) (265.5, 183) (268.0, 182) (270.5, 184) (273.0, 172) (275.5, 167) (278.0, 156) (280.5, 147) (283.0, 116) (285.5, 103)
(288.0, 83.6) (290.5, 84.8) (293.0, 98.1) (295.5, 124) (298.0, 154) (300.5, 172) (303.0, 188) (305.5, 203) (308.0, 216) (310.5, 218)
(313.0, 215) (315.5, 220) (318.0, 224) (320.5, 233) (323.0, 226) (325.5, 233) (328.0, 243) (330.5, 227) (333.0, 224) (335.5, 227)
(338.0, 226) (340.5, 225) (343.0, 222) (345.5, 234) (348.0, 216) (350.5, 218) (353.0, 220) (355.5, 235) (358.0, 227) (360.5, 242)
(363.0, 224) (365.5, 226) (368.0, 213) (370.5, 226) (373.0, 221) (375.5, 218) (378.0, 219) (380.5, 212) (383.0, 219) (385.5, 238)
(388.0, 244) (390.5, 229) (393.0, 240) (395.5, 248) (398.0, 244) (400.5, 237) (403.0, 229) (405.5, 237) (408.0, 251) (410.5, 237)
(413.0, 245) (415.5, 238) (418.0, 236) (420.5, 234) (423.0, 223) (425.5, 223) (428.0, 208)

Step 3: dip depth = -46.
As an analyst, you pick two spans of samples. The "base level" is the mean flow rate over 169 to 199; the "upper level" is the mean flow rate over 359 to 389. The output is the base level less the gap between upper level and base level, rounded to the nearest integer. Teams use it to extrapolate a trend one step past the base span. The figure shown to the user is 202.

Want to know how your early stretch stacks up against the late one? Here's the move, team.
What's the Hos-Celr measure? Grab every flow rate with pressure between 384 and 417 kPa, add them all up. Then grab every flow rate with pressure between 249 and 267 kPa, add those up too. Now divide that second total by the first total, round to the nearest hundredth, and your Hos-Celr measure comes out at 0.44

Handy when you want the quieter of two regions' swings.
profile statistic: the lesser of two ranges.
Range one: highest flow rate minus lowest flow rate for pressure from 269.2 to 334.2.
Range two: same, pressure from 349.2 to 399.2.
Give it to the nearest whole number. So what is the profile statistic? 36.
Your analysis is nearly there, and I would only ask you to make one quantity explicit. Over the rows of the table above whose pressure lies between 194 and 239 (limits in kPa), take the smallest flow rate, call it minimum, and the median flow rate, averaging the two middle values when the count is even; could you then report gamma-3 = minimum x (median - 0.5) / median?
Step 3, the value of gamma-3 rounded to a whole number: 208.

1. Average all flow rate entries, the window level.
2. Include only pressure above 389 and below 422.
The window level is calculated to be 239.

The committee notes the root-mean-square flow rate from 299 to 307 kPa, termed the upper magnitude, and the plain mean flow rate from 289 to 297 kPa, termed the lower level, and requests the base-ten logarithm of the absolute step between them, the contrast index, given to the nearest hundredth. 1.93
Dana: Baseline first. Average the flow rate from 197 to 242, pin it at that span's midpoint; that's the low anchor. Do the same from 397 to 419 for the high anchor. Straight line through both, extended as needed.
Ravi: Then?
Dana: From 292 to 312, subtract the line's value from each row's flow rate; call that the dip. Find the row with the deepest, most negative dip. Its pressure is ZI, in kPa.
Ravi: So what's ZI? 293.0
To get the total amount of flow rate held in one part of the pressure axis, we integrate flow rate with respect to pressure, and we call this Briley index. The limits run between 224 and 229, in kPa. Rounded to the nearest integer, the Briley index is 1110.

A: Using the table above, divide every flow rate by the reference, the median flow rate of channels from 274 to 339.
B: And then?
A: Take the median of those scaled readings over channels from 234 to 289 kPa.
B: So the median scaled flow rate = 0.90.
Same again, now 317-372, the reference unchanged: 1.08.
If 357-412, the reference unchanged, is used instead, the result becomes 1.10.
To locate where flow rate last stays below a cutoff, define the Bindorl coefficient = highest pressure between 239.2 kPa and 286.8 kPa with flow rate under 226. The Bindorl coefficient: 285.5 kPa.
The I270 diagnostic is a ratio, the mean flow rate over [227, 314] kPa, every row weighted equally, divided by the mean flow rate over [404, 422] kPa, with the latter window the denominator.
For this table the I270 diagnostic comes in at 0.76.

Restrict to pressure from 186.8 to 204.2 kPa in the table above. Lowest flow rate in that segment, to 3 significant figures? 215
